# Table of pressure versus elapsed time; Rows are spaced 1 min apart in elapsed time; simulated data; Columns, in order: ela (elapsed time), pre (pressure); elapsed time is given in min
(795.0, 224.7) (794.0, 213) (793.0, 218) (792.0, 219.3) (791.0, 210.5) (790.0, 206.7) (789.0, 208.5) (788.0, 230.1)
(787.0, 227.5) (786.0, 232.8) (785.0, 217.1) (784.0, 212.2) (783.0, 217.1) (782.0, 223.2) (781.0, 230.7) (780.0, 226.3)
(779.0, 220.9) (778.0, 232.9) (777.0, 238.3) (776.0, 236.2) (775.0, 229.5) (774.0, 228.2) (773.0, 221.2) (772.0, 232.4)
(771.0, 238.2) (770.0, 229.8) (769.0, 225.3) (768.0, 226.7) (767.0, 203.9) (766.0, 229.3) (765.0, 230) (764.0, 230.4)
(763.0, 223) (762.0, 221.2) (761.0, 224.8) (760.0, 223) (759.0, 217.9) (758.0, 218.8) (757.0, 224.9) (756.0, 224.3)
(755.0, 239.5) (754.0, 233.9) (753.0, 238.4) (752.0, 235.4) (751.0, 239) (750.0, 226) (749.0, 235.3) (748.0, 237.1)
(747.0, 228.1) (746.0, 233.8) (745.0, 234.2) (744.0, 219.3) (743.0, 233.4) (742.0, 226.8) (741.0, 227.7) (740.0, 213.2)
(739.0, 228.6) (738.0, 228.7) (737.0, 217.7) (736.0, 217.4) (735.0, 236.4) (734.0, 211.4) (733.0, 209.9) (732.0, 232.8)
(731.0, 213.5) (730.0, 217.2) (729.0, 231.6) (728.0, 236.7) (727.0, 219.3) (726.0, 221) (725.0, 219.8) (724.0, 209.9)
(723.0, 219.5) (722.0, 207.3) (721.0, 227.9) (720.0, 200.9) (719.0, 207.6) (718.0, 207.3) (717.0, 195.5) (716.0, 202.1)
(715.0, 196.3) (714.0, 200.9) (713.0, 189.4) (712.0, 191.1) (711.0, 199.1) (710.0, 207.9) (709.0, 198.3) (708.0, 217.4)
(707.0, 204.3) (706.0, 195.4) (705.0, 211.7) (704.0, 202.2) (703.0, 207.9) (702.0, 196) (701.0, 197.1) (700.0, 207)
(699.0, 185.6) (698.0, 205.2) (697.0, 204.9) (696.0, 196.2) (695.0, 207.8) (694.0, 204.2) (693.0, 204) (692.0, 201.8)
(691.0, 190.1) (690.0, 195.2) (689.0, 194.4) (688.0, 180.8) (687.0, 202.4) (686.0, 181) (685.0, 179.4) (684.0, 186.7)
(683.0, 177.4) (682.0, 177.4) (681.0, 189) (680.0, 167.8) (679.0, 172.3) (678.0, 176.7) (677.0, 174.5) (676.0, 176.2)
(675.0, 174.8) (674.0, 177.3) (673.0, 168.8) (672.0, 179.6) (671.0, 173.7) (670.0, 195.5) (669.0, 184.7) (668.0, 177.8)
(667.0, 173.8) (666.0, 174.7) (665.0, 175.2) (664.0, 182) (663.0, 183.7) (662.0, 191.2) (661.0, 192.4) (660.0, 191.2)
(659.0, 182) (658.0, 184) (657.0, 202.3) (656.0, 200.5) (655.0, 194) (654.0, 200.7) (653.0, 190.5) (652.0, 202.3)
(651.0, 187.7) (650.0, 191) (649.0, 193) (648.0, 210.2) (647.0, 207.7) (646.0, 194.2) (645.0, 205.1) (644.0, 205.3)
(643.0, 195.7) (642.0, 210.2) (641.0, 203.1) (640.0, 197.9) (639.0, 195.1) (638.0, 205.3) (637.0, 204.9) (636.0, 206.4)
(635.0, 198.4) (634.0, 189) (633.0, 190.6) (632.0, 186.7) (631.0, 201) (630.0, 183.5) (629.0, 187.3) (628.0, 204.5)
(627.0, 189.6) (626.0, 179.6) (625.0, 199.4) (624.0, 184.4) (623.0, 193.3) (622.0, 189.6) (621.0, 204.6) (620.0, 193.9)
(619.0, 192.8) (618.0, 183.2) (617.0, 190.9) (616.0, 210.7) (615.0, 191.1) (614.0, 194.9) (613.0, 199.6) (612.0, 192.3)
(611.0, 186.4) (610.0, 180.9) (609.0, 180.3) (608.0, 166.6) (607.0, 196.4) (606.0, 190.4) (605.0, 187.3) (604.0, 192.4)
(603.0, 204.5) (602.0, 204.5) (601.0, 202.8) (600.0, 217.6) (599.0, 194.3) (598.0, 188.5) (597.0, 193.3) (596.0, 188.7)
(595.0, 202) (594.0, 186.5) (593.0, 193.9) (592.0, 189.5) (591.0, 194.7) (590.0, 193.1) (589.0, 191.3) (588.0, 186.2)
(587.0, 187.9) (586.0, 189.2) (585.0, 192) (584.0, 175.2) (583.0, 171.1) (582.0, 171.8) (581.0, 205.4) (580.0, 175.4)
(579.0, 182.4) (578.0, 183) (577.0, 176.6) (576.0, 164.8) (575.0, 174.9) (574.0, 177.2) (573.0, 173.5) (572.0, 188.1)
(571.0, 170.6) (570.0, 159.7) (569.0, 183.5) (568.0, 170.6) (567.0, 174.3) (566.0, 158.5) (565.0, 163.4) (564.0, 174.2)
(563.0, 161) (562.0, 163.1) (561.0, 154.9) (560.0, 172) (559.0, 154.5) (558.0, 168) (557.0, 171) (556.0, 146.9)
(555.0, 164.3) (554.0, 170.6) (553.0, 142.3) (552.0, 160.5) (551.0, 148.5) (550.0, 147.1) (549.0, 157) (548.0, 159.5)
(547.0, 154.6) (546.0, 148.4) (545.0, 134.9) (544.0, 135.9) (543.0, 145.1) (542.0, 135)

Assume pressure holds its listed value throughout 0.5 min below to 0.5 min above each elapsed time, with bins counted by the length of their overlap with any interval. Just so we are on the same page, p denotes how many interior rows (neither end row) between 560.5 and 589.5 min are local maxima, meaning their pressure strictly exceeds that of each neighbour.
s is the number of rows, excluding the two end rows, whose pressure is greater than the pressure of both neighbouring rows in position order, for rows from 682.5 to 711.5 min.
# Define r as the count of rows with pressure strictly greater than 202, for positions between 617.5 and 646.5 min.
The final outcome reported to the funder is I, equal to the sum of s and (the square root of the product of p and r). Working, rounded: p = 9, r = 9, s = 10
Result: 19.0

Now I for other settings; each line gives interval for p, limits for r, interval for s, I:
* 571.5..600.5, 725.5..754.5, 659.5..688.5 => 24.2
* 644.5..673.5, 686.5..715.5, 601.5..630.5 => 16.5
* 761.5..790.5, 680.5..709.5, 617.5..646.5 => 19.2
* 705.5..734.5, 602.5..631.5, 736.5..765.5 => 17.3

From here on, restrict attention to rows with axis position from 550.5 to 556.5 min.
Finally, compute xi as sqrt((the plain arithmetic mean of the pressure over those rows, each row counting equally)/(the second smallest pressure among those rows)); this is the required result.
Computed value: 1.03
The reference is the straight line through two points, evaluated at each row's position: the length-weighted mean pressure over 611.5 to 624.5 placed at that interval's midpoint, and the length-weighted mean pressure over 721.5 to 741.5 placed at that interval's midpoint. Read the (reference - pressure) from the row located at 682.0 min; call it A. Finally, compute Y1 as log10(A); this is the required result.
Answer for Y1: 1.50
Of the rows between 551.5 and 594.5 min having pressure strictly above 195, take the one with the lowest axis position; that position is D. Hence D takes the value 581.0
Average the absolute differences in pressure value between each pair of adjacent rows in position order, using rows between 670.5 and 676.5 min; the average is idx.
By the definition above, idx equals 5.8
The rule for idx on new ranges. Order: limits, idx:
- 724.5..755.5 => 8.8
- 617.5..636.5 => 10.2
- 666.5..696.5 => 7.9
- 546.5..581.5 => 11.4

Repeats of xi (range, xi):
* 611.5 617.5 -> 1.01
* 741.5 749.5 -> 1.01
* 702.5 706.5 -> 1.01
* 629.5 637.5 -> 1.02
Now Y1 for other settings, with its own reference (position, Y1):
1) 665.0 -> 1.48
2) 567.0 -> 0.87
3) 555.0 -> 1.17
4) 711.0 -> 1.23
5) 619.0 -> 0.14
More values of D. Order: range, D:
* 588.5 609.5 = 595.0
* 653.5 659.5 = 654.0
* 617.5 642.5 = 621.0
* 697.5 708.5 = 698.0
